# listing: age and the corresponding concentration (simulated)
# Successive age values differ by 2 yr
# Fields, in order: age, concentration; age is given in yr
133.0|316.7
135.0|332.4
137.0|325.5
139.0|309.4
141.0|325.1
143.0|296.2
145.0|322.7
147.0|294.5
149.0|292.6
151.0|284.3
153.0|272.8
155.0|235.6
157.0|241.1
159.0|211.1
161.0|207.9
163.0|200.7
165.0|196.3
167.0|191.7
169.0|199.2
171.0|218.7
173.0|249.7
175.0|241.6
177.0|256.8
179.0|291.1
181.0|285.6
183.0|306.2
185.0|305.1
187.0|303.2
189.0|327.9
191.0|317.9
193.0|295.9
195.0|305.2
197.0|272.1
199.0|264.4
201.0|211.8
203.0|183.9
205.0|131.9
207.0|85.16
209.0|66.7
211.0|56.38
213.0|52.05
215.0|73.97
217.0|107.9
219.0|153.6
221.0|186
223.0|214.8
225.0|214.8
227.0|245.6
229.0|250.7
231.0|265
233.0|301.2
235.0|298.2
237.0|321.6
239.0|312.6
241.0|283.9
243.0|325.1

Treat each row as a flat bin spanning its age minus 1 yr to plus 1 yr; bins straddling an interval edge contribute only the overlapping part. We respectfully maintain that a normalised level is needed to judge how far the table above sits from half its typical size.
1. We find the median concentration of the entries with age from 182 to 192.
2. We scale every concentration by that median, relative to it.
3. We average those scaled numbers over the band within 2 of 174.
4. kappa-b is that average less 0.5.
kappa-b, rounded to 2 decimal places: 0.30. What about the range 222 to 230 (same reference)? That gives 0.26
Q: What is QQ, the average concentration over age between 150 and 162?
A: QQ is 242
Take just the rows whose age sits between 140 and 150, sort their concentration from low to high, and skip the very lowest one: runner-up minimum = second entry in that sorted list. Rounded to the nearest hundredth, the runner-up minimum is 294.50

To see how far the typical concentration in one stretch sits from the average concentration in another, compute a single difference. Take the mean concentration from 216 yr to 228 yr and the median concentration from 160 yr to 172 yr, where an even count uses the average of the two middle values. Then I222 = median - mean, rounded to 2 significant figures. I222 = 13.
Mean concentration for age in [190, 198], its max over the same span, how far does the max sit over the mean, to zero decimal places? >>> 20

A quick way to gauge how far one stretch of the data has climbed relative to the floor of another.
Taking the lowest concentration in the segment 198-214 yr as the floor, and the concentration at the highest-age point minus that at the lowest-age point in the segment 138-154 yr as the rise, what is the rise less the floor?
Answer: -89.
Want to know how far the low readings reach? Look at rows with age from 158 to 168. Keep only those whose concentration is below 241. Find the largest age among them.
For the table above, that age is 167.0 yr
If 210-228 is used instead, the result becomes 225.0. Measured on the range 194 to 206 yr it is 205.0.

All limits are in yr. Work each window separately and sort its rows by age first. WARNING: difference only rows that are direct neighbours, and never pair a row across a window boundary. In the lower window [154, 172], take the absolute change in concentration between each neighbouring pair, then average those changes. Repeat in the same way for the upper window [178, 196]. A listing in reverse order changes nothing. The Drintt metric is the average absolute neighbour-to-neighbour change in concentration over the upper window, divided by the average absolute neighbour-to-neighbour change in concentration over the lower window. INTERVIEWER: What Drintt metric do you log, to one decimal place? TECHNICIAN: 1.2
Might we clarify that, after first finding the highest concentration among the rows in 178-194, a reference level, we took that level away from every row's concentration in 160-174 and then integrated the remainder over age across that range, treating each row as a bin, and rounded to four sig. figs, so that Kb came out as -1662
